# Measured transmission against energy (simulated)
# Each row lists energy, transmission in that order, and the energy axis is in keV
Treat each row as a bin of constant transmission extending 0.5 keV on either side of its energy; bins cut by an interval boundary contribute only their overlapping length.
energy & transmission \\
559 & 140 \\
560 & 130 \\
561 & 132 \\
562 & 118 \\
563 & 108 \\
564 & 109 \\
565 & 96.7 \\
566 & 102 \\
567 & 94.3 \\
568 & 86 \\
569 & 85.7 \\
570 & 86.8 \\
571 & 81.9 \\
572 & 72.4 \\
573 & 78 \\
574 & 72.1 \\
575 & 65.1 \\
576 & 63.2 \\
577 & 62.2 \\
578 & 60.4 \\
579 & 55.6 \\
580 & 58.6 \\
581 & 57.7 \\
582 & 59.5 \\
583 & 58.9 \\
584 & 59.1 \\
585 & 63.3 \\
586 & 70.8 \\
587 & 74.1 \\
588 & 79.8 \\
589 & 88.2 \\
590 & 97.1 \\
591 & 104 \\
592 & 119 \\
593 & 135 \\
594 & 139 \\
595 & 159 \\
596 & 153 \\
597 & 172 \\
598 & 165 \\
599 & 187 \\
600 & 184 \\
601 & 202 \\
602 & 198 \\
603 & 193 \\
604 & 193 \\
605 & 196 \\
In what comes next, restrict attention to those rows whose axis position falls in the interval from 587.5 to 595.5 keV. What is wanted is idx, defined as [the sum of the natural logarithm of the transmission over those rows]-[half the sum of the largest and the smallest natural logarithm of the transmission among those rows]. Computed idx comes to 33.0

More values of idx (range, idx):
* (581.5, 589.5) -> 29.5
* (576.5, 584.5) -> 28.5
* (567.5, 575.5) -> 30.5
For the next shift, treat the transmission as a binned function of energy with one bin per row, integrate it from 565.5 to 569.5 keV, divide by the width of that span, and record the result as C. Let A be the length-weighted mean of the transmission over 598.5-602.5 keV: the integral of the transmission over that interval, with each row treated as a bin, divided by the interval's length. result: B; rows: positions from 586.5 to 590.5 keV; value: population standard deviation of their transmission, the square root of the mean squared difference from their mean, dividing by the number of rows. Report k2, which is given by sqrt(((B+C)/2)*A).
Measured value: 99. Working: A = 193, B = 9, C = 92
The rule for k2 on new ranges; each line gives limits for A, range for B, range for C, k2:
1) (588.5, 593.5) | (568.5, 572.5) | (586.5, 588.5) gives 67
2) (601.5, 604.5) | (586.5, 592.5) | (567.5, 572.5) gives 97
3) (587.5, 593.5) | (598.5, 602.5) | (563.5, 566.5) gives 76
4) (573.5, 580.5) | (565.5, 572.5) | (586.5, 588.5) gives 52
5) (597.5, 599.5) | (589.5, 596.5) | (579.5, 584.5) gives 84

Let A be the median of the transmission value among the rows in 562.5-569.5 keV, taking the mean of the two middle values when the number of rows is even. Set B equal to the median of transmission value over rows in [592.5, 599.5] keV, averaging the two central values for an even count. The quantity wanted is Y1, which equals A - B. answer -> -62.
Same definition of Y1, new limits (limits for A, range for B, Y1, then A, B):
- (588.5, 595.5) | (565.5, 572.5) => 33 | 119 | 86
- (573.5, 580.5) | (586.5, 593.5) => -35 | 62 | 97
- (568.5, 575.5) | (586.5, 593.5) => -19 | 78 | 97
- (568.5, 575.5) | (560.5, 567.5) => -30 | 78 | 108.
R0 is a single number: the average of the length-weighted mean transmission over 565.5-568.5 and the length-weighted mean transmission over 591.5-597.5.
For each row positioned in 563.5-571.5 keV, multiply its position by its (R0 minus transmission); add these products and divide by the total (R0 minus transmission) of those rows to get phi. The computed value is 568.2 keV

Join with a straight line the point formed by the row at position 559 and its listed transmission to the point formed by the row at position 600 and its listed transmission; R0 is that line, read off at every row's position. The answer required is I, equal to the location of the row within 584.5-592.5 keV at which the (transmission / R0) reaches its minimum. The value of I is 585 keV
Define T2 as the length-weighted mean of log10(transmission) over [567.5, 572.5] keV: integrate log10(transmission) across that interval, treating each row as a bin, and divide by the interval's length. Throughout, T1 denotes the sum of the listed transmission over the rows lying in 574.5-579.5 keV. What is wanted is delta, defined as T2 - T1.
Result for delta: -305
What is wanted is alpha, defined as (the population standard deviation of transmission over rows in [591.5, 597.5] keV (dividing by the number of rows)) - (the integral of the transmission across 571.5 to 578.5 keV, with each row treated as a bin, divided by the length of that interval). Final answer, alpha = -50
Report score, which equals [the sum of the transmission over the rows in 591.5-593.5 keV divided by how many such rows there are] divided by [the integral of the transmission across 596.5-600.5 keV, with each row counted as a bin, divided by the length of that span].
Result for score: 0.72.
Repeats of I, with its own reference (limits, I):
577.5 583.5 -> 579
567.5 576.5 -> 576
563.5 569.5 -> 569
